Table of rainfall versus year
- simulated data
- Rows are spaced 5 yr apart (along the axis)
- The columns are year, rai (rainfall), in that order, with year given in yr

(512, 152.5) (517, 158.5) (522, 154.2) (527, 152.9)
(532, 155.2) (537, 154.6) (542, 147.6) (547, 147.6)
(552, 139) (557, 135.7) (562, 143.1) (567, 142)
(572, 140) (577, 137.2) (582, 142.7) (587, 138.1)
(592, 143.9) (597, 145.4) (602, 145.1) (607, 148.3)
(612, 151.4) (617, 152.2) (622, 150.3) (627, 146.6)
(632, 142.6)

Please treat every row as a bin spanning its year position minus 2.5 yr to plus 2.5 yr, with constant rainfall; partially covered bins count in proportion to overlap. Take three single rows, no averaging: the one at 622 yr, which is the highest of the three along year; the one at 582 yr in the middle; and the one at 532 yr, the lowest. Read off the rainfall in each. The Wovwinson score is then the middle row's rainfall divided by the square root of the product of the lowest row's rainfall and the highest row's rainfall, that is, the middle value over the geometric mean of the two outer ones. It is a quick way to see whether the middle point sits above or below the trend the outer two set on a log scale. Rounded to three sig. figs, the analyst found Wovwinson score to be 0.934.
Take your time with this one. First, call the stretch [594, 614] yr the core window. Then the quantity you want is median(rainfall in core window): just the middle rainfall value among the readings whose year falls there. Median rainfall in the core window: 147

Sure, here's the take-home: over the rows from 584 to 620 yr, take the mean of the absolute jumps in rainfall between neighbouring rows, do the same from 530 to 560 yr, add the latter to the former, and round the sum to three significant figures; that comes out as 6.35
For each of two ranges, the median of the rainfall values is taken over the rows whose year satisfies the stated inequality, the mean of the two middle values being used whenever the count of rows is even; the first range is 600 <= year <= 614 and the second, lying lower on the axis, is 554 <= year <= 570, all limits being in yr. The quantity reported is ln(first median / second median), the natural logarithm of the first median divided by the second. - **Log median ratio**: 0.04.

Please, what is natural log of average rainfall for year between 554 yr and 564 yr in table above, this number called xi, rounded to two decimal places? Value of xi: 4.94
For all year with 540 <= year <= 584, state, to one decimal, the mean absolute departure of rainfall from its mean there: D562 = 3.3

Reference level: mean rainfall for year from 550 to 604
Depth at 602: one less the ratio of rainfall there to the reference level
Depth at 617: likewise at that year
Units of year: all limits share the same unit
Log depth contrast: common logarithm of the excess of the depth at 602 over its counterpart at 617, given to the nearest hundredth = -1.30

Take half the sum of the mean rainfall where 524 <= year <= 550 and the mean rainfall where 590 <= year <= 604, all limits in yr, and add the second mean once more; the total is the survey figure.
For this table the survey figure 293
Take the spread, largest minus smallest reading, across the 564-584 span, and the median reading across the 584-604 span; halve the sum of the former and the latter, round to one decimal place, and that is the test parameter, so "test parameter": 75.0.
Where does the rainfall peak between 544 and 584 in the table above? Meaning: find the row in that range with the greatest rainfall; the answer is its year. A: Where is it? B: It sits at 547 yr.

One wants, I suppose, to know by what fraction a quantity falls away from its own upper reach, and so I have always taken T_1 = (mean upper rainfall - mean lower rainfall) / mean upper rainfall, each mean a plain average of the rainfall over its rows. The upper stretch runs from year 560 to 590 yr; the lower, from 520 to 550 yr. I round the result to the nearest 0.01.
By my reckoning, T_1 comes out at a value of -0.08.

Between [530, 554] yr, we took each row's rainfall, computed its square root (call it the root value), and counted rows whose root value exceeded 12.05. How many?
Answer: 4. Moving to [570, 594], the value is 0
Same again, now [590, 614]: 3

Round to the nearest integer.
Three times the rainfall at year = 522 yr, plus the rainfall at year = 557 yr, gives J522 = 598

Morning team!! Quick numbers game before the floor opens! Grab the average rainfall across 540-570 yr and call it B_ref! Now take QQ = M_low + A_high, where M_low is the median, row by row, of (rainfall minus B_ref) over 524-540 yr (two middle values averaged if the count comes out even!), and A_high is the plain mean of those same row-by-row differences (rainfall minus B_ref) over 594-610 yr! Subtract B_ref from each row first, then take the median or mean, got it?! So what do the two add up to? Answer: 16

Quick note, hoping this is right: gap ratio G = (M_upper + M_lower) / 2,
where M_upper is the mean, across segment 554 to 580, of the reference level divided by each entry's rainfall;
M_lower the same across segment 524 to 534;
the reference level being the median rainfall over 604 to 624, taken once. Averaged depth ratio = 1.03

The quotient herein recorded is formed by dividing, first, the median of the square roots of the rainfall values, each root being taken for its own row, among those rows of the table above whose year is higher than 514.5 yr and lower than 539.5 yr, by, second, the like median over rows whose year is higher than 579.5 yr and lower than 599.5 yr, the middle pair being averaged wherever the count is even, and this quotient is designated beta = 1.04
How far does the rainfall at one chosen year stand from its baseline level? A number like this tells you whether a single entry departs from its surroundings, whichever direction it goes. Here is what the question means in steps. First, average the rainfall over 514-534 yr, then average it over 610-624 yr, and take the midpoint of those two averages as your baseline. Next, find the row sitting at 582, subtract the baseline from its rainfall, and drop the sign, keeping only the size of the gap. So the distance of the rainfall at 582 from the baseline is 11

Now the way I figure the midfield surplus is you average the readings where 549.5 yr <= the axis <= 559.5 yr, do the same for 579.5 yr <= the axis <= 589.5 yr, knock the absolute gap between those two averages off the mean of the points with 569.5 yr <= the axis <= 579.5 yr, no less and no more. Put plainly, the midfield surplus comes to 136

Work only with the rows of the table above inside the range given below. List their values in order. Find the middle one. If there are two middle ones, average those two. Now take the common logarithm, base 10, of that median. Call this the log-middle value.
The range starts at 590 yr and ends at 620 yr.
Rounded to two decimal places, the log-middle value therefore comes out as 2.17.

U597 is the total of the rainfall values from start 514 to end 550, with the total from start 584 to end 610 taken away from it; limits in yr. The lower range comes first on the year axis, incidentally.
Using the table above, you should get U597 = 350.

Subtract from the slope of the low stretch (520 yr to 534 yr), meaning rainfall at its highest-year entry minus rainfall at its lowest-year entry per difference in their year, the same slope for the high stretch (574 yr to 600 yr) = -0.3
